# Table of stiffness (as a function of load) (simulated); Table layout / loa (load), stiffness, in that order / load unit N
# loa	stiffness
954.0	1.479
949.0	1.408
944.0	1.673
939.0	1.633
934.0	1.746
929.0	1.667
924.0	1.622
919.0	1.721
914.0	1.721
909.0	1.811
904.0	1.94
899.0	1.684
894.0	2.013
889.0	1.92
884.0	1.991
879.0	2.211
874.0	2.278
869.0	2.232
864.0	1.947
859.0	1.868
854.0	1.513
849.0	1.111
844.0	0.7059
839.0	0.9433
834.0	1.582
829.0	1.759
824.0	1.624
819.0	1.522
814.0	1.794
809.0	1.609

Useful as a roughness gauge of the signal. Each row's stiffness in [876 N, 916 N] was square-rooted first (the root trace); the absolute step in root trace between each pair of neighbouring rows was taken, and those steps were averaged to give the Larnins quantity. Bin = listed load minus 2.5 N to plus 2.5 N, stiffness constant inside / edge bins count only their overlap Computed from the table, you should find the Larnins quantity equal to 0.062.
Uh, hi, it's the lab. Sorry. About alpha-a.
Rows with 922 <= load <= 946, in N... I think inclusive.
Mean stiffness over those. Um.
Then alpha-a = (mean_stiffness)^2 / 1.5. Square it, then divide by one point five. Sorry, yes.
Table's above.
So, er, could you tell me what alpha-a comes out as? 1.86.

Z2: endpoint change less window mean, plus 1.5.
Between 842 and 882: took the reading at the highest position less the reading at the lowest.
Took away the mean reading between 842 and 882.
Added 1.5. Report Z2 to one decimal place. 1.3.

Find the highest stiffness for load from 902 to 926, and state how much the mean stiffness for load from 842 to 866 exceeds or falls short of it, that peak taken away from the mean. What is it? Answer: -0.51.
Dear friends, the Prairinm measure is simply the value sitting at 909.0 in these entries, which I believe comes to 1.811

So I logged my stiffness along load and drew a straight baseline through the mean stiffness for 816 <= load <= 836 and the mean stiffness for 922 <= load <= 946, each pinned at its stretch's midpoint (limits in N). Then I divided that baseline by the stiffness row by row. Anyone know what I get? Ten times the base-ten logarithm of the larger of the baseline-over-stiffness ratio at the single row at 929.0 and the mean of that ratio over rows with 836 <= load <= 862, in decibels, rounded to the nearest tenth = 1.7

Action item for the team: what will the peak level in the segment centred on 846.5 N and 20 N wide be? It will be 1.513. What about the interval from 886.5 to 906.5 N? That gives 2.013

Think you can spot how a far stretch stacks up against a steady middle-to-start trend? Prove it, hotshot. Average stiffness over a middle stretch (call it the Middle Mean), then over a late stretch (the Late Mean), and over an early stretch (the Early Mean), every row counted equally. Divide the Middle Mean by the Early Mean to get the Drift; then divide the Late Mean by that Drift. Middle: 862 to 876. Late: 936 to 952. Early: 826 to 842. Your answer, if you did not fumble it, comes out 1.0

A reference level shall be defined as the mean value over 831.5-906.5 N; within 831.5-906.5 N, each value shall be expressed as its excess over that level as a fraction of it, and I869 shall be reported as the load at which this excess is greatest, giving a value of 874.0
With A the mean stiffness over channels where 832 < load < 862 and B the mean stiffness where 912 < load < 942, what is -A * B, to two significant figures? -2.2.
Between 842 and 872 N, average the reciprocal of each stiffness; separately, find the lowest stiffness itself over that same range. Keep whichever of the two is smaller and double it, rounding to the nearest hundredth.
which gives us 1.41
